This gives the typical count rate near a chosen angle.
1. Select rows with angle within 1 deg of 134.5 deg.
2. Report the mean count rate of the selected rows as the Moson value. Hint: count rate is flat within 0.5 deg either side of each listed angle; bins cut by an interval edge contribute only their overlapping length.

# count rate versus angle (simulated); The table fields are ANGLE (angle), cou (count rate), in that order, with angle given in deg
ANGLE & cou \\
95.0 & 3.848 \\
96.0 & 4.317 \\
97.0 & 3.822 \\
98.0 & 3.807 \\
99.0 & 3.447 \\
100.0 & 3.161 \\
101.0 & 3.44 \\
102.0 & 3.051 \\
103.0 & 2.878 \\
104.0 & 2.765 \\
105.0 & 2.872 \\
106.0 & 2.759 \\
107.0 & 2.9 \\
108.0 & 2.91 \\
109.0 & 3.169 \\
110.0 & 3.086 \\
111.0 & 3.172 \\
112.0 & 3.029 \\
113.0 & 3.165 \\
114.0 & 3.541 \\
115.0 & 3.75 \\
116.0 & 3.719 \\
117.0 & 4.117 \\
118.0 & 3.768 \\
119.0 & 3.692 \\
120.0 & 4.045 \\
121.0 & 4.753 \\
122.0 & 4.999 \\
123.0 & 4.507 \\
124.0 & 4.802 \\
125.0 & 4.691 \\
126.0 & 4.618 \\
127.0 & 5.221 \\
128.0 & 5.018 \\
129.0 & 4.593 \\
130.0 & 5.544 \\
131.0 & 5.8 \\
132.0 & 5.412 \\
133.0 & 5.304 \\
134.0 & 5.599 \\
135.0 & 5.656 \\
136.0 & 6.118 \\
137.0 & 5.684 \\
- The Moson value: 5.6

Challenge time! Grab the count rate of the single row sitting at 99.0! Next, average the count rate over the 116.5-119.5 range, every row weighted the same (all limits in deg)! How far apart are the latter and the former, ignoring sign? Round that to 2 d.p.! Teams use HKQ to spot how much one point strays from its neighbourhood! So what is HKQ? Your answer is 0.41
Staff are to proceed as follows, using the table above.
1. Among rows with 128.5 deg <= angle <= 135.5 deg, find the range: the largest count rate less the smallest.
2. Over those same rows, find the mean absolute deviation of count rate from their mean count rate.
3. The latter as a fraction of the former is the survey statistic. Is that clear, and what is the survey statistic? 0.22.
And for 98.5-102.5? 0.43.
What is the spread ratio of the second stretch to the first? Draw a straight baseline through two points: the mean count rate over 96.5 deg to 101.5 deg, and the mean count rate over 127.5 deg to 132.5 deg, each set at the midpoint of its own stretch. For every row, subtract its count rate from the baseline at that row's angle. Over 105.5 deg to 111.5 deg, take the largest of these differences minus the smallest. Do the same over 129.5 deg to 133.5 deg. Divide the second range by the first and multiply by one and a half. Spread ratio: 3.8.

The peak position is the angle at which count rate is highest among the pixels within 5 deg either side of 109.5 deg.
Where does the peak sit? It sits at 114.0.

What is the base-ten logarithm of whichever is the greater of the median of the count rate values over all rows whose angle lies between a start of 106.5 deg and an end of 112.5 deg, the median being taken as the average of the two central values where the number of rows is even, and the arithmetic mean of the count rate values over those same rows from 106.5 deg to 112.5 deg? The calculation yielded 0.49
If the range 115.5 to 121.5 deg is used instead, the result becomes 0.60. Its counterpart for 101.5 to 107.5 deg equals 0.46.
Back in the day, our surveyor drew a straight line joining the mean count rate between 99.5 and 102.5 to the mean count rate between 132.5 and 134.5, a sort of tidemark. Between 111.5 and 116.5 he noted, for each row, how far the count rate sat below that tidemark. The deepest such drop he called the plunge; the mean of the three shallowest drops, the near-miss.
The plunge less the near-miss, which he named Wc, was 0.43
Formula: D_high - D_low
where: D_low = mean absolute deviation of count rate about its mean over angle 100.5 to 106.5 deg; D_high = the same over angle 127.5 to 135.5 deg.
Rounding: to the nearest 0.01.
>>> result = 0.11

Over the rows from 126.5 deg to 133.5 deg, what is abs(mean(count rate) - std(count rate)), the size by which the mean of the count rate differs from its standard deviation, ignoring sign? 4.9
